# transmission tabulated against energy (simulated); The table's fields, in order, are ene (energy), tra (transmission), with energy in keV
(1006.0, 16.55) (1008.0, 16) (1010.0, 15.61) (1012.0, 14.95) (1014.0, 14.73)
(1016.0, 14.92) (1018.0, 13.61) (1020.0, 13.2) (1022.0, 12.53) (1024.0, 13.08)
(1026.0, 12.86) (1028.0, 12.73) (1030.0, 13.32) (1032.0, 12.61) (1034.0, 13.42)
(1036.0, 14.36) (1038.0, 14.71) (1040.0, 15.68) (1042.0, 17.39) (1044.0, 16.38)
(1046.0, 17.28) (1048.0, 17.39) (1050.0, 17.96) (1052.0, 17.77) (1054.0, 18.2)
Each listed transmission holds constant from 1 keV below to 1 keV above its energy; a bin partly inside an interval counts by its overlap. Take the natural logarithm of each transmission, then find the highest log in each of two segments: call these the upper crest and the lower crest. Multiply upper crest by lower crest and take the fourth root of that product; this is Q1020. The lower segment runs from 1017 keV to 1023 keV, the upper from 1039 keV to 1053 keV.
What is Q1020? 1.657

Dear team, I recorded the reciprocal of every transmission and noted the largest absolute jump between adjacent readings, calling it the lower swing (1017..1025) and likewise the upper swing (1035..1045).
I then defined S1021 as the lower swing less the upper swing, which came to -0.0022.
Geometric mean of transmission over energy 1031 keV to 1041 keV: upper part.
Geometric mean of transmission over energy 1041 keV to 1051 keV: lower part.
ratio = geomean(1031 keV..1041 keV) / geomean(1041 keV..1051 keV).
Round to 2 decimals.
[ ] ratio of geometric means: 0.82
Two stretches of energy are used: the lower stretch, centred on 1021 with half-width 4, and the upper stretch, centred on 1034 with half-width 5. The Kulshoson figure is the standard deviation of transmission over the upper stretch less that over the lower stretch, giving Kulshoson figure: 0.4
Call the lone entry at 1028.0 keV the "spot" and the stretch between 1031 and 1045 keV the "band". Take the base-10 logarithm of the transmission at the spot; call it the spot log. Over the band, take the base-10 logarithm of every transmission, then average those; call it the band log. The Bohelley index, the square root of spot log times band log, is 1.14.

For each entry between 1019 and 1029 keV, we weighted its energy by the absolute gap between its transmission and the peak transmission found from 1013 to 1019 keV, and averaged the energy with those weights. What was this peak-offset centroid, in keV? 1024.1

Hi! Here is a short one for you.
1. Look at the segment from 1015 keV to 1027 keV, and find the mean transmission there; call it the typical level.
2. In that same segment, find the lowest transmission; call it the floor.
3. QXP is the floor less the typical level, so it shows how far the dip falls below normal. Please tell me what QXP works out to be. -0.84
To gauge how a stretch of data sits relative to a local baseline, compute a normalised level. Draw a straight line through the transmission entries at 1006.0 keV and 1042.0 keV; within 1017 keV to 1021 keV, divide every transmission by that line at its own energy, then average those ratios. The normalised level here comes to 0.80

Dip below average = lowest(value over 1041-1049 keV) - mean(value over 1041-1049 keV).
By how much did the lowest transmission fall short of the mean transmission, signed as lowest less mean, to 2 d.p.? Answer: -0.73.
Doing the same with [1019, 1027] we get -0.39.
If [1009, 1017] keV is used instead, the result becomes -0.32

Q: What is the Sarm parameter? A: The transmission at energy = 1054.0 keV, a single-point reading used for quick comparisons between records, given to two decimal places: 18.20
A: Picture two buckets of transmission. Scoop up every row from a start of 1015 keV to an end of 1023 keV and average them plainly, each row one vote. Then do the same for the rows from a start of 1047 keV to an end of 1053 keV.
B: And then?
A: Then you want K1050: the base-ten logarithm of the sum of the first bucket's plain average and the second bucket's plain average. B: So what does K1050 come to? 1.50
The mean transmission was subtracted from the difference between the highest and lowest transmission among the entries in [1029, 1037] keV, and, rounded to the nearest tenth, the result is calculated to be -11.7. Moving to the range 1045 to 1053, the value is -16.9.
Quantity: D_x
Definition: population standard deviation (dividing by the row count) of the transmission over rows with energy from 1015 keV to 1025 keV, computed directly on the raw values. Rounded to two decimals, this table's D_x 0.80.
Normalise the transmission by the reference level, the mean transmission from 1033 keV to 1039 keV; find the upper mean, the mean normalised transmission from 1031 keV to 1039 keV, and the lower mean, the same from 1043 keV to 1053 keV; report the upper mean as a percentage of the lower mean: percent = 79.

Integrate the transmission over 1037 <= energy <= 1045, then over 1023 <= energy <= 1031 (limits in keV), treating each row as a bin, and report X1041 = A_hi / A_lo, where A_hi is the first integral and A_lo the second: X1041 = 1.2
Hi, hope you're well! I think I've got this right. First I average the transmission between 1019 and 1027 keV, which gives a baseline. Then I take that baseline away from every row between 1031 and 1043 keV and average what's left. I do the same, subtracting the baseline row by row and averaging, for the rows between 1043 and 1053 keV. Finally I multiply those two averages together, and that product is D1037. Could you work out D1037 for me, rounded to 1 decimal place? 7.9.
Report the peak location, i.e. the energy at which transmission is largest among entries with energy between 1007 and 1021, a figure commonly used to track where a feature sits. 1008.0 keV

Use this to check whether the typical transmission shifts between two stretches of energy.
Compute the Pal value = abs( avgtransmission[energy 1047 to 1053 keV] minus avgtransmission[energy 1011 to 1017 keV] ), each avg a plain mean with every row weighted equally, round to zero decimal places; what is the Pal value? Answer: 3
